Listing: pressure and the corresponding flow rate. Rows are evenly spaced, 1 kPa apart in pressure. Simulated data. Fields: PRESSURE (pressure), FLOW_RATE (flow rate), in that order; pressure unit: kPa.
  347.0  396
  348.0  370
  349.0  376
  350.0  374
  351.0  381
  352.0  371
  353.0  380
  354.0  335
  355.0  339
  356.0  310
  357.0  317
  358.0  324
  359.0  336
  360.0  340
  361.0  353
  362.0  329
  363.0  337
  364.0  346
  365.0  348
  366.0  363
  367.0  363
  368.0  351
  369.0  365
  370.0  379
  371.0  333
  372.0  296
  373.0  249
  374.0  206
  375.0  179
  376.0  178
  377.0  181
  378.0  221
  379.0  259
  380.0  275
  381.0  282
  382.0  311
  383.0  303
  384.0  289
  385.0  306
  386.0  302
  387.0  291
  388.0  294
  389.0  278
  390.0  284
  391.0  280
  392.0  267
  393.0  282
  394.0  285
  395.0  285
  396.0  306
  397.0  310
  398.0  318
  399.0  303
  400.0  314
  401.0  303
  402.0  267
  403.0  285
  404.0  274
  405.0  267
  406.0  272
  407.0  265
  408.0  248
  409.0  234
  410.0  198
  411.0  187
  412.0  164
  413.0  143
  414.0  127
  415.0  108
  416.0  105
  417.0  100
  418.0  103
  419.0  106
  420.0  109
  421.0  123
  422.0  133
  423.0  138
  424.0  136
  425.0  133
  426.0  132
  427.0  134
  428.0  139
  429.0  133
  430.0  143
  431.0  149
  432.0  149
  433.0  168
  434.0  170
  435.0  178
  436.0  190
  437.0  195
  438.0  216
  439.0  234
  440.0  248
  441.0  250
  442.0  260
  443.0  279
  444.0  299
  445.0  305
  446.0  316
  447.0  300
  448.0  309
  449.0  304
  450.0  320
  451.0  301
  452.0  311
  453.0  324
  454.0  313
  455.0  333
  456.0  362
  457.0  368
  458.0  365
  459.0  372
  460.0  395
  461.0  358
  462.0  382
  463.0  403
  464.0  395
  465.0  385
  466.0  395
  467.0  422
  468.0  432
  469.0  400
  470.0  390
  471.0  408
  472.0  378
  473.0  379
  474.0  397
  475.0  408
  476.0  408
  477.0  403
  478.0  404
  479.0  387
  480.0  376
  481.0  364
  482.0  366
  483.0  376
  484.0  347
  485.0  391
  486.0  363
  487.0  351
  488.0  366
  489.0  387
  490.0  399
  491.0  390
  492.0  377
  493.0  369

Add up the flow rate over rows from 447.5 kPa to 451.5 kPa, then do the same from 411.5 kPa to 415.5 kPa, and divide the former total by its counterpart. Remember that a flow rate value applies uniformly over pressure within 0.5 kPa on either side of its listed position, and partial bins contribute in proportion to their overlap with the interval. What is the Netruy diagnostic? 2.3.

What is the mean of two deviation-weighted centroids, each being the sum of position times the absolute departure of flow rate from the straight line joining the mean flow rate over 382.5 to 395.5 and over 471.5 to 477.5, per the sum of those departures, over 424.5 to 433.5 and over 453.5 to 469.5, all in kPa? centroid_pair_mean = 445.0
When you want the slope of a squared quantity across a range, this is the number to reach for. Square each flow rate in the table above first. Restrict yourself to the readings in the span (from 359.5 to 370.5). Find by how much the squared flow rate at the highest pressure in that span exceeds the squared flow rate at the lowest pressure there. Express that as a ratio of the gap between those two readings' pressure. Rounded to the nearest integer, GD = 2804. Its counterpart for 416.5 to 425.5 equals 961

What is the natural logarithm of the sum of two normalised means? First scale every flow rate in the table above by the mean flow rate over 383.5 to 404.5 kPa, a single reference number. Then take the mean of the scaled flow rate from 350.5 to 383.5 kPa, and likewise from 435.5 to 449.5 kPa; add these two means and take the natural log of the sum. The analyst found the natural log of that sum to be 0.68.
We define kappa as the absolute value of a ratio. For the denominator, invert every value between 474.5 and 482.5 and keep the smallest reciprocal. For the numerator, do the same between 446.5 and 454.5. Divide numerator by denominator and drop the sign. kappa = 1.26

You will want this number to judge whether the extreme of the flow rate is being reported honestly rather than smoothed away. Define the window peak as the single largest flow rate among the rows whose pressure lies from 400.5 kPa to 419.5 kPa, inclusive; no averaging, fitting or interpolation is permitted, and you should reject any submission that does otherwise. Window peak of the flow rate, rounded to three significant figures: 303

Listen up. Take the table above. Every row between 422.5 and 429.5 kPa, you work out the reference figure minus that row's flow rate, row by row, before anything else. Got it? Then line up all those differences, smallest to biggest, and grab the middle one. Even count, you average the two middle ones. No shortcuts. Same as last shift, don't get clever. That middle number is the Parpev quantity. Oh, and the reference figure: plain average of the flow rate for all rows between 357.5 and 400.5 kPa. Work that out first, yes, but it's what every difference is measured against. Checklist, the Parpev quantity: 164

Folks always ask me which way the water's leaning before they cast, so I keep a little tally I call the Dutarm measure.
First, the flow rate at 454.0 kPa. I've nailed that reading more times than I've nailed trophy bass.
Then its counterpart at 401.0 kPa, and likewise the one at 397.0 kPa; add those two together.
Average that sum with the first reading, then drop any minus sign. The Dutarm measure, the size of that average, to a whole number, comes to 463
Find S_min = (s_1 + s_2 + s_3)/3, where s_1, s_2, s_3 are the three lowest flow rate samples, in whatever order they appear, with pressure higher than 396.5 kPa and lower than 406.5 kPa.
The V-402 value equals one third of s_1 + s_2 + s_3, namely 269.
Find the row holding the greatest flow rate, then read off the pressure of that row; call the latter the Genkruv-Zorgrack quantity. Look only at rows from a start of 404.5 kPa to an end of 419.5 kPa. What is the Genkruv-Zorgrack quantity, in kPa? 406.0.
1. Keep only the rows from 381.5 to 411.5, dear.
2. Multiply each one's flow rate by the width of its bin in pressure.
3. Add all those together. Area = 8408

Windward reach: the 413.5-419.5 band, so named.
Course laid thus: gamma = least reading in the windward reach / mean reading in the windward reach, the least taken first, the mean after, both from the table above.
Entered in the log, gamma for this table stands 0.92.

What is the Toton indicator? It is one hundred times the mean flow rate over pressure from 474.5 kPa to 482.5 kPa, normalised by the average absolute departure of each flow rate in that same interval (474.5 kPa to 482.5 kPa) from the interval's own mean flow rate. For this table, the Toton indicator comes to 2397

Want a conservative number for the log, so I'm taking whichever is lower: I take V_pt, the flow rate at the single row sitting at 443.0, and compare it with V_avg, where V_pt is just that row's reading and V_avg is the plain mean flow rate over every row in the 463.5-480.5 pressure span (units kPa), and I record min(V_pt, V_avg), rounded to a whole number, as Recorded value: 279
